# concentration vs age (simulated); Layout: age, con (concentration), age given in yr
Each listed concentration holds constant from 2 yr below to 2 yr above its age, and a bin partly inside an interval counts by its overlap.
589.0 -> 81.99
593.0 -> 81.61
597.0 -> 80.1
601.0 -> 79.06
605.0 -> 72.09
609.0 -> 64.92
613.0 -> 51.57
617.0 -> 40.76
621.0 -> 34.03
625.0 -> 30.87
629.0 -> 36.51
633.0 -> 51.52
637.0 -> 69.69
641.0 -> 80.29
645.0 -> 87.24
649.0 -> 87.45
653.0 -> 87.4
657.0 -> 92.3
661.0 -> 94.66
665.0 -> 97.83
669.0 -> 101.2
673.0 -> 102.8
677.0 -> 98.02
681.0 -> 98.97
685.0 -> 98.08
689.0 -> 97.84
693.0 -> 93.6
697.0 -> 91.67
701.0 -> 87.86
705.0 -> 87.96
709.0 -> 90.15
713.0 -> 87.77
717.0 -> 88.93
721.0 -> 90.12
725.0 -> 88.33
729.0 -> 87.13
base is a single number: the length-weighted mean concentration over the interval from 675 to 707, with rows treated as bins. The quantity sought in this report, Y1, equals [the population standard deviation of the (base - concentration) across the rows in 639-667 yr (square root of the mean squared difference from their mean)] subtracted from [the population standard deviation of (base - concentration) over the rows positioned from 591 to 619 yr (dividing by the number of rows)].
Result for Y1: 9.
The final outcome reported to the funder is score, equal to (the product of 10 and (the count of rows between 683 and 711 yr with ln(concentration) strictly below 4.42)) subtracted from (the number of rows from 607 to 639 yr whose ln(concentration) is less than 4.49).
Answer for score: 8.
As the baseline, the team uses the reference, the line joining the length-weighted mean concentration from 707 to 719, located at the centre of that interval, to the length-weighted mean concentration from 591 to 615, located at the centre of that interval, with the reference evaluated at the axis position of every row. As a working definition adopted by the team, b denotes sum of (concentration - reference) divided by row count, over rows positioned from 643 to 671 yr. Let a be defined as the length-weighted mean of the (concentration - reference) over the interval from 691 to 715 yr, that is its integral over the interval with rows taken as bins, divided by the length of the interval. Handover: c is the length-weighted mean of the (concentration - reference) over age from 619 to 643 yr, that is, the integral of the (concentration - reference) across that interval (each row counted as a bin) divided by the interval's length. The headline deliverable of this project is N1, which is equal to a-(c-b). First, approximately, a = 2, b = 12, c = -26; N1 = 40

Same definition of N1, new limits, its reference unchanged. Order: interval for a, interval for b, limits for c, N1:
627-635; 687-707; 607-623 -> -1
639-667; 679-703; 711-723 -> 20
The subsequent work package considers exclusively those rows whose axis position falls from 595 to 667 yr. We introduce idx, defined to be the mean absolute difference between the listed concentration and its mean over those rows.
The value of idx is 19.0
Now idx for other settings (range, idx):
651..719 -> 4.5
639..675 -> 6.0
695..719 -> 1.2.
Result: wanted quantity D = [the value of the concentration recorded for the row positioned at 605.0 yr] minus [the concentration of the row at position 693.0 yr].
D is -22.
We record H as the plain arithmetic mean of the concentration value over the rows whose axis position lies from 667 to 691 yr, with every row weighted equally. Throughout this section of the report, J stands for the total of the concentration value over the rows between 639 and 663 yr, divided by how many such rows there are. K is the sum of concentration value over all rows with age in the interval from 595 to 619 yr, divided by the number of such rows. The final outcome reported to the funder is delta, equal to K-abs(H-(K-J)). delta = -58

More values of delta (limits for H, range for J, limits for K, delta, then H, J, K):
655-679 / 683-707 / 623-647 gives -72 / 98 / 92.8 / 59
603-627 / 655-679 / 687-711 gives 36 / 49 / 97.8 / 92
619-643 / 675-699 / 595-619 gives -17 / 50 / 96.4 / 65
